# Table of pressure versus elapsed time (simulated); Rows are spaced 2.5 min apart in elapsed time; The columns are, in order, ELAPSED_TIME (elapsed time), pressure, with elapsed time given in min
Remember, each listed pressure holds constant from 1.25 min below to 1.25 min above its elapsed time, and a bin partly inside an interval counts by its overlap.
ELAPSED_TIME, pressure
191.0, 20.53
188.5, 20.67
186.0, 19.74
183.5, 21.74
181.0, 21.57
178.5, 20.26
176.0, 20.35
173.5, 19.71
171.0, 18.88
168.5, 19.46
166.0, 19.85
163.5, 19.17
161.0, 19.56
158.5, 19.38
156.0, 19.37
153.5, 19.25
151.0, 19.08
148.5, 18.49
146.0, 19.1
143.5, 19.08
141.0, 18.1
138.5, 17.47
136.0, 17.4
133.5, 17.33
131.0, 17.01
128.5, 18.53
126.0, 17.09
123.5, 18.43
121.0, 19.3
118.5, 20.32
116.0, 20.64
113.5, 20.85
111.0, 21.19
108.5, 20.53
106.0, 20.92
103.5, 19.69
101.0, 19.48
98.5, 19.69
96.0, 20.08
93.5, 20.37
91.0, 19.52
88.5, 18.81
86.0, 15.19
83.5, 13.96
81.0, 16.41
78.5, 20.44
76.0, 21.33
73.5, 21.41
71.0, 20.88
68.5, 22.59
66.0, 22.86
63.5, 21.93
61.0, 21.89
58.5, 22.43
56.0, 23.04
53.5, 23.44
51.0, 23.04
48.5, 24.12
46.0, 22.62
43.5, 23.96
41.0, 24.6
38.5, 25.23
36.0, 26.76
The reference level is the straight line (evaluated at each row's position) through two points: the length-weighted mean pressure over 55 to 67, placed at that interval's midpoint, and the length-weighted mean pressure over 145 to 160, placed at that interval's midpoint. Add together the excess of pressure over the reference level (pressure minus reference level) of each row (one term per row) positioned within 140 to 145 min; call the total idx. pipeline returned -1.8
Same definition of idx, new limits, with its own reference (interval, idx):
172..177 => 3.4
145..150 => -1.0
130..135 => -5.4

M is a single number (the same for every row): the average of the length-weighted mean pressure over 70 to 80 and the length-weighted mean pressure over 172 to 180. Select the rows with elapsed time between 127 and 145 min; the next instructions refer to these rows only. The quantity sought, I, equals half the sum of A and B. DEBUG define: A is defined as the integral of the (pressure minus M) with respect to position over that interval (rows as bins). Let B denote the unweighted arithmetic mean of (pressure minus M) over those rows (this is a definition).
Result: -25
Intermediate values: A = -48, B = -3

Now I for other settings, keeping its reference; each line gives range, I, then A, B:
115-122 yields -2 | -3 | 0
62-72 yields 9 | 16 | 2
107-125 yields -3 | -7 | 0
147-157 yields -8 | -15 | -1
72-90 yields -21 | -40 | -2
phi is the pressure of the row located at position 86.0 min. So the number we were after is 15.19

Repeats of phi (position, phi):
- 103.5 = 19.69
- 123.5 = 18.43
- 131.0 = 17.01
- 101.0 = 19.48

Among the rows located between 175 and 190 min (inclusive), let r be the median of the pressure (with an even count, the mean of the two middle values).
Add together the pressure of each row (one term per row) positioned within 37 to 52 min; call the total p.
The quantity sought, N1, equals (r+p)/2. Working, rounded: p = 144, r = 20.5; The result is 82.0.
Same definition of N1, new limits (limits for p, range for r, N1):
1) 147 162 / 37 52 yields 69.6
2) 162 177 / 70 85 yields 69.0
